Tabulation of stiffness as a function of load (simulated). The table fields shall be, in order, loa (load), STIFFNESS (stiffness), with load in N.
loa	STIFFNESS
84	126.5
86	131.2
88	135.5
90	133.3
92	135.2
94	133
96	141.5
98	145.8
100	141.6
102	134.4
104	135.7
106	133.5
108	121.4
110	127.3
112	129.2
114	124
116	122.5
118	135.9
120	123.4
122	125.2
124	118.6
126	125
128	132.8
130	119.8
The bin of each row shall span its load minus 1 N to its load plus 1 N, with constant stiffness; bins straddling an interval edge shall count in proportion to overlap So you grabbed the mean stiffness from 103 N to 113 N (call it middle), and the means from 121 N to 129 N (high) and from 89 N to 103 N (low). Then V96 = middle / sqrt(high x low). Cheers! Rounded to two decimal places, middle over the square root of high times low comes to 0.98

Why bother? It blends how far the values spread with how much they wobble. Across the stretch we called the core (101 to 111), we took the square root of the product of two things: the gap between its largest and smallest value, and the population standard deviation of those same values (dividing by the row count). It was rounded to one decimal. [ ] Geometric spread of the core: 8.8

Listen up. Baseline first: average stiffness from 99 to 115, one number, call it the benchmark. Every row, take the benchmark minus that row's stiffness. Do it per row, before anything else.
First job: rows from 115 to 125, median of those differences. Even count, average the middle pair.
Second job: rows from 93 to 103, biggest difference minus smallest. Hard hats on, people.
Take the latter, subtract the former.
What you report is 5.3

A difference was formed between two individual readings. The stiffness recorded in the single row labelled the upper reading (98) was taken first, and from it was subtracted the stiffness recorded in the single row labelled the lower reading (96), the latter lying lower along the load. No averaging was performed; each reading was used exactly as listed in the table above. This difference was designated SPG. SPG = 4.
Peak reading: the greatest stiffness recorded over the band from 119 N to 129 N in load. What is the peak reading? 132.8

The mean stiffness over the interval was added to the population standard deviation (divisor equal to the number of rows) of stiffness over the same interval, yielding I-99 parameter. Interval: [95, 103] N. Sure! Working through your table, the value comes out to 145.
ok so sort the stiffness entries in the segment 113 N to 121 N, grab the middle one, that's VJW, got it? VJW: 124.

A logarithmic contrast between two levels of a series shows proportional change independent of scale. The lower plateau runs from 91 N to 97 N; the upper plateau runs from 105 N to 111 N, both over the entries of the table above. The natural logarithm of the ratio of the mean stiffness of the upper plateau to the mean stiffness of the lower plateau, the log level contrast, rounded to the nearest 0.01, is -0.07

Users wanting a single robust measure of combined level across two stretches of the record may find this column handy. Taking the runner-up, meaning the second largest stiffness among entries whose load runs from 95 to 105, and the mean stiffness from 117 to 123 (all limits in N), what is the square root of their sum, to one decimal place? 16.4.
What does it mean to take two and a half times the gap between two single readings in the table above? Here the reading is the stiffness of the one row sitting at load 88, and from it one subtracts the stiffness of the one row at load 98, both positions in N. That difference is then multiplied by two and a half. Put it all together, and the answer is -26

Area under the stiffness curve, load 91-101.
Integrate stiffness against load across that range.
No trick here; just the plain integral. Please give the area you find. 1394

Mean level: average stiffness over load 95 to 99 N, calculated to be 144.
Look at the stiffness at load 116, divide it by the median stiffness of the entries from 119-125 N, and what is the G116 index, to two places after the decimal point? 0.99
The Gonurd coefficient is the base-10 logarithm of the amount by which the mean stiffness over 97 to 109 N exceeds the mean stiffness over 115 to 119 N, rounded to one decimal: 0.8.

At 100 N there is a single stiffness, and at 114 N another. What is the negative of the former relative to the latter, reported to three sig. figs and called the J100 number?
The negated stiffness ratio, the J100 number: -1.14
